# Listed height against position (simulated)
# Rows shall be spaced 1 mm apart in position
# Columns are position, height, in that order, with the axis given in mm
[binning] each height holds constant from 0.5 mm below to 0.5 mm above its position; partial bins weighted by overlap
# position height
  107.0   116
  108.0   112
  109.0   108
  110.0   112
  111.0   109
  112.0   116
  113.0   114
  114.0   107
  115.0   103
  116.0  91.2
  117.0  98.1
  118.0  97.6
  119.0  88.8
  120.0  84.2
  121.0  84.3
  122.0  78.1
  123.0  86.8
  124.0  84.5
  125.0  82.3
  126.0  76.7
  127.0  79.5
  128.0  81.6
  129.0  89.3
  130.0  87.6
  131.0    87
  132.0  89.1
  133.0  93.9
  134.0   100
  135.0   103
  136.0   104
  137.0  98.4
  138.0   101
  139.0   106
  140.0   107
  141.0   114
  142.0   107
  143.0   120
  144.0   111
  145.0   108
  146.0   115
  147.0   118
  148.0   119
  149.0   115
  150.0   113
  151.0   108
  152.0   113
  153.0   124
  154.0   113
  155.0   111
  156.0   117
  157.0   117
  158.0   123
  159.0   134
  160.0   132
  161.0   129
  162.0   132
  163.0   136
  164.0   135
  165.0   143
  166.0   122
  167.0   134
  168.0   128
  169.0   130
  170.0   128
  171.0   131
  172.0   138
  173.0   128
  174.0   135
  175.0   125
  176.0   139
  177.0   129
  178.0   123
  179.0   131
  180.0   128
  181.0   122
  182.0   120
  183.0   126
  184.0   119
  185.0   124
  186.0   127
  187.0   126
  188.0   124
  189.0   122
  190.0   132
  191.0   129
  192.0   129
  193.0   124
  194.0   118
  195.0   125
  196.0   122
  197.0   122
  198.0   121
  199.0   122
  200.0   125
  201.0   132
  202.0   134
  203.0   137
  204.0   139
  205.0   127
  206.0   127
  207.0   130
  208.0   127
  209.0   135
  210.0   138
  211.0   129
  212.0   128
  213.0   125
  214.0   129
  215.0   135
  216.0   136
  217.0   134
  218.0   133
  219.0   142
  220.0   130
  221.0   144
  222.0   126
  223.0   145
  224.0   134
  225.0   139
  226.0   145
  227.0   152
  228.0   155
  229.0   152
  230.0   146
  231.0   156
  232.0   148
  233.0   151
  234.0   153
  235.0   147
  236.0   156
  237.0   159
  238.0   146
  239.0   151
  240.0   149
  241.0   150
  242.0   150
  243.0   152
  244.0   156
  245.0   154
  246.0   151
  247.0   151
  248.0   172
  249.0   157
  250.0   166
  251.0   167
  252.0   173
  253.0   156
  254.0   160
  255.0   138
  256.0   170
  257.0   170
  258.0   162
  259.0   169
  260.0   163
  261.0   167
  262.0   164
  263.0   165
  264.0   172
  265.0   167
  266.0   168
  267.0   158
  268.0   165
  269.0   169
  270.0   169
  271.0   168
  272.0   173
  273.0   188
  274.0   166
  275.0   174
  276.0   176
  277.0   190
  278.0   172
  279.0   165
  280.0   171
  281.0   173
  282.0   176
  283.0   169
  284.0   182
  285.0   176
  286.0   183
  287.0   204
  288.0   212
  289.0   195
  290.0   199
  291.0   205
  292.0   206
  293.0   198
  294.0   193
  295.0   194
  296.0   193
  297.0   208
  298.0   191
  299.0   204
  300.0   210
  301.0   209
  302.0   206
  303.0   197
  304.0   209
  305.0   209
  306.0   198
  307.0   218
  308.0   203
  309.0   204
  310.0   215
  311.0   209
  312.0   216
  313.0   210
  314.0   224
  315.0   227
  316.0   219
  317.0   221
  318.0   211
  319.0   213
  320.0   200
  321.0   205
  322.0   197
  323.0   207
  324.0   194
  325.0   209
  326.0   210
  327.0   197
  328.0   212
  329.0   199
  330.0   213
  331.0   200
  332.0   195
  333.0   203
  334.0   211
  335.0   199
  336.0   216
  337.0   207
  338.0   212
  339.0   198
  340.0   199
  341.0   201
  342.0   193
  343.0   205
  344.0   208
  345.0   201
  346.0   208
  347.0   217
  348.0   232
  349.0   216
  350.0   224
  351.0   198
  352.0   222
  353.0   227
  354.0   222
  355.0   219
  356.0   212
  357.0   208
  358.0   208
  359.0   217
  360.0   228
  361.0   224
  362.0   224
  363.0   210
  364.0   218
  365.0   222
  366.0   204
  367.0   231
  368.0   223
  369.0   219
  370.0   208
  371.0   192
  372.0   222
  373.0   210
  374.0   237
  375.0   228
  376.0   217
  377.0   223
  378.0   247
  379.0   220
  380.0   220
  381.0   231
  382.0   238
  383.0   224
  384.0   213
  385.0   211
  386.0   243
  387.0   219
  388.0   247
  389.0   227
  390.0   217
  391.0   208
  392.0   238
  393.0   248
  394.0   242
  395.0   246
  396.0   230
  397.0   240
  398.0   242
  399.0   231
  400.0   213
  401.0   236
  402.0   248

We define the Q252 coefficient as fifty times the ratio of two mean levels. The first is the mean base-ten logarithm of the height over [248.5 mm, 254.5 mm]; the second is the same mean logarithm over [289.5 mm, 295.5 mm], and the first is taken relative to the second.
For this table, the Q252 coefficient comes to 48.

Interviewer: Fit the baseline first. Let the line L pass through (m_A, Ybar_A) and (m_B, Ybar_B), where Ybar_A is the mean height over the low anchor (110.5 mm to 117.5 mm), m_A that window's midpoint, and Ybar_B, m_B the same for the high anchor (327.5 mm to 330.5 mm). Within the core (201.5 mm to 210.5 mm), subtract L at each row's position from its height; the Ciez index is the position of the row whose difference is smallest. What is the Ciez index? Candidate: 208.0 mm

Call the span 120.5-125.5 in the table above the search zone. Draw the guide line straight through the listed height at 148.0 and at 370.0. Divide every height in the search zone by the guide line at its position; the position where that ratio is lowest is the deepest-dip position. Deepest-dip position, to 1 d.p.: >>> 122.0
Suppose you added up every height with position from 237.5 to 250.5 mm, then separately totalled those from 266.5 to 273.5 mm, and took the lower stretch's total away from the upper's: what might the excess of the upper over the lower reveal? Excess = -815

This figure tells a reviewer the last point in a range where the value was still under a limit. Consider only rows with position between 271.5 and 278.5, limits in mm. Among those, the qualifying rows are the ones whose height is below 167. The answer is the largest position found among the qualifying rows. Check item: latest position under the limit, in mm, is 274.0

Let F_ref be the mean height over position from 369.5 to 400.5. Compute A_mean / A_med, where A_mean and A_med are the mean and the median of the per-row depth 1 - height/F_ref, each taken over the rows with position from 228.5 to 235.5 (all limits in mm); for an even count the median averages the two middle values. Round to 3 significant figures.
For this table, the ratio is 1.01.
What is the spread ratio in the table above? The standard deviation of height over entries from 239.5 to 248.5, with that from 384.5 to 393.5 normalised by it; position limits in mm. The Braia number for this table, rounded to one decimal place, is 2.2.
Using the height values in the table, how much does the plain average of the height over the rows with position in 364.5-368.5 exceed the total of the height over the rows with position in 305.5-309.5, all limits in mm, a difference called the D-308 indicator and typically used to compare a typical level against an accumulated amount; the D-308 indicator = -603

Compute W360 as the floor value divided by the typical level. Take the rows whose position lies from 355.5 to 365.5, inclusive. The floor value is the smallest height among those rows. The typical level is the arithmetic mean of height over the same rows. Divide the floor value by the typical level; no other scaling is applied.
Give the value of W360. 0.96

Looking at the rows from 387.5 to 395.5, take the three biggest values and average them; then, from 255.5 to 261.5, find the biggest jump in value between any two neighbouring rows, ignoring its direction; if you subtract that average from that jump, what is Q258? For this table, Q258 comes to -239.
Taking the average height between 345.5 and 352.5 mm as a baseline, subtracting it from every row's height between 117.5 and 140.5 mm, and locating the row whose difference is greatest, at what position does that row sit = 140.0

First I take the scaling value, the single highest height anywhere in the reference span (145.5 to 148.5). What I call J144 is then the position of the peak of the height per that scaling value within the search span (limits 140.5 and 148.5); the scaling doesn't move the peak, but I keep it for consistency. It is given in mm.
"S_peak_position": 143.0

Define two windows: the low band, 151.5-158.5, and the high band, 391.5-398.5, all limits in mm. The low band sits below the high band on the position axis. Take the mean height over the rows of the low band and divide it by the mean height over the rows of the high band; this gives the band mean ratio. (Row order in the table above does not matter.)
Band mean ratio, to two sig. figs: 0.49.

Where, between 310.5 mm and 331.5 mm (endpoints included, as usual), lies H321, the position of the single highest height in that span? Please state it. 315.0 mm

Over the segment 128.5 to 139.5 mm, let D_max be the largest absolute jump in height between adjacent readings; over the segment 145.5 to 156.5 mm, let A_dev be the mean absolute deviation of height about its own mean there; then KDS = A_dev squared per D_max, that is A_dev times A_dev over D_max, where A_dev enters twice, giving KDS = 1.7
